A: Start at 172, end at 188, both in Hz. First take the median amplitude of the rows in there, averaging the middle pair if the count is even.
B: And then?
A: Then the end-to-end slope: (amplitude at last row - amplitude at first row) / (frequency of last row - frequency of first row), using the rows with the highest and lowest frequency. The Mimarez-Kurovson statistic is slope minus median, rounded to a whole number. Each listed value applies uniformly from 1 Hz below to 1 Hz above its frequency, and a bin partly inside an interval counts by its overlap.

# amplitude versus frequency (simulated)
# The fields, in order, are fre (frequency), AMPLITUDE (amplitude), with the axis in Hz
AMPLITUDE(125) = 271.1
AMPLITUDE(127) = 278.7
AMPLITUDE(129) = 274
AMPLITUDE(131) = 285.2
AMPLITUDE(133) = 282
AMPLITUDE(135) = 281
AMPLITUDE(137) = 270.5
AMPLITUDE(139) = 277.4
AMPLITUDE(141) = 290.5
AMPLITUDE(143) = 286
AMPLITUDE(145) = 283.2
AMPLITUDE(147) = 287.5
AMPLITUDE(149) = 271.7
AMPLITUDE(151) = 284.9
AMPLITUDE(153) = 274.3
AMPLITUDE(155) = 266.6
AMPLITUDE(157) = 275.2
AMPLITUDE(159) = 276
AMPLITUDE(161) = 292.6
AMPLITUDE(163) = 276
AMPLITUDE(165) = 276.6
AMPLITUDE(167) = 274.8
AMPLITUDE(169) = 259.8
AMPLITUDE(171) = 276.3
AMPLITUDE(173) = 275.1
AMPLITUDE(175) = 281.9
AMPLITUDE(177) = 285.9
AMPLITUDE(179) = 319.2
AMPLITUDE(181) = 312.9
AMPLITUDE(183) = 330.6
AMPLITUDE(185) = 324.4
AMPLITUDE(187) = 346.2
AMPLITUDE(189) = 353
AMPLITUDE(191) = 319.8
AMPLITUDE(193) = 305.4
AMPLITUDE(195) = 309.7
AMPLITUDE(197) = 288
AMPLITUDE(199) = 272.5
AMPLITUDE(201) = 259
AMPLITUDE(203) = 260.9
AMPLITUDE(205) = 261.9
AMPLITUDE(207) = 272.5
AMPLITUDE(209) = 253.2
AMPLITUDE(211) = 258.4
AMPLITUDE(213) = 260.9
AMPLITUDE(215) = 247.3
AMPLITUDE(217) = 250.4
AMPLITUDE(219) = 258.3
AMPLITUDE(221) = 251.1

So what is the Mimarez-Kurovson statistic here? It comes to -311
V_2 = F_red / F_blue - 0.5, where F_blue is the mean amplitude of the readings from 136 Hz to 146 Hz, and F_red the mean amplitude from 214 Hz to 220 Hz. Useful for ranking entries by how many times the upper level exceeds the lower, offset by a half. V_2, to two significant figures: 0.40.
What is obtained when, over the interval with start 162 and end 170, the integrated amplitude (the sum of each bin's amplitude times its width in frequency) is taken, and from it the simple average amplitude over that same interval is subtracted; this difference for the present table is 1903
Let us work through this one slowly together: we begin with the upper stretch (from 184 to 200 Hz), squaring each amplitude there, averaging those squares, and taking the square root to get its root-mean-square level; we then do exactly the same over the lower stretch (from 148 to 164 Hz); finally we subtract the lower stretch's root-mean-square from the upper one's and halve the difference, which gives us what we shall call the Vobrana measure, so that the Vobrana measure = 19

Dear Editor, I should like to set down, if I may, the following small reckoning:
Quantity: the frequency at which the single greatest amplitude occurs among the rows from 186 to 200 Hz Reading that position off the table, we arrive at 189 Hz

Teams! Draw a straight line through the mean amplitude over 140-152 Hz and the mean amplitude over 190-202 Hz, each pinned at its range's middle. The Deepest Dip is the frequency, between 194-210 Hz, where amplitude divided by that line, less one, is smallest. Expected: 209 Hz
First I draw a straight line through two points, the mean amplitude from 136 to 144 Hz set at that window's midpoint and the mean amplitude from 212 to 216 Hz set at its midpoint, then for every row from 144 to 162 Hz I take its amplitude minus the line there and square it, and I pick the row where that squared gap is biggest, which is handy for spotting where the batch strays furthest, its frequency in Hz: 161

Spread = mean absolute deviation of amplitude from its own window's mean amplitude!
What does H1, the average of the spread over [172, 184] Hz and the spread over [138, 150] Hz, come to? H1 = 12.7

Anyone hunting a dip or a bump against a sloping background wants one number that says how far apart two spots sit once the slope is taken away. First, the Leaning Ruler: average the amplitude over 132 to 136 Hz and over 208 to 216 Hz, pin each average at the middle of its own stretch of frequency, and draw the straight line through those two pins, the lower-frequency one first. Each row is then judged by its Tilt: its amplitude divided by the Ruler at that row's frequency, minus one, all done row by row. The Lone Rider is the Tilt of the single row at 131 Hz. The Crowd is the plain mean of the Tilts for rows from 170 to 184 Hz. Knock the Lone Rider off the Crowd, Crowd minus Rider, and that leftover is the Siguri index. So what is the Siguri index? 0.11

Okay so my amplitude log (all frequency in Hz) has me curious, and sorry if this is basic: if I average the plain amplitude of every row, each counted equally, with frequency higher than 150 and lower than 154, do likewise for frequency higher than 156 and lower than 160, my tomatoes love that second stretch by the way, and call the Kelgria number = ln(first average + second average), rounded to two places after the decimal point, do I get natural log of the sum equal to 6.32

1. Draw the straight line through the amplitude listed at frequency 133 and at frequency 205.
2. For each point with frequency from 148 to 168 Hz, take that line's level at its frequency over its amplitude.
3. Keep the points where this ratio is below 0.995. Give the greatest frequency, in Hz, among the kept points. 167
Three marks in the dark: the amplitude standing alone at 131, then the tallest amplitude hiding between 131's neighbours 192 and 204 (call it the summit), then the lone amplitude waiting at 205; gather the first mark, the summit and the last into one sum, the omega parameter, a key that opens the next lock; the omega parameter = 857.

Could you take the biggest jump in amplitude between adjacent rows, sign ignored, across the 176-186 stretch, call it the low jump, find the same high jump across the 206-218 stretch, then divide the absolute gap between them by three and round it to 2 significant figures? 4.7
